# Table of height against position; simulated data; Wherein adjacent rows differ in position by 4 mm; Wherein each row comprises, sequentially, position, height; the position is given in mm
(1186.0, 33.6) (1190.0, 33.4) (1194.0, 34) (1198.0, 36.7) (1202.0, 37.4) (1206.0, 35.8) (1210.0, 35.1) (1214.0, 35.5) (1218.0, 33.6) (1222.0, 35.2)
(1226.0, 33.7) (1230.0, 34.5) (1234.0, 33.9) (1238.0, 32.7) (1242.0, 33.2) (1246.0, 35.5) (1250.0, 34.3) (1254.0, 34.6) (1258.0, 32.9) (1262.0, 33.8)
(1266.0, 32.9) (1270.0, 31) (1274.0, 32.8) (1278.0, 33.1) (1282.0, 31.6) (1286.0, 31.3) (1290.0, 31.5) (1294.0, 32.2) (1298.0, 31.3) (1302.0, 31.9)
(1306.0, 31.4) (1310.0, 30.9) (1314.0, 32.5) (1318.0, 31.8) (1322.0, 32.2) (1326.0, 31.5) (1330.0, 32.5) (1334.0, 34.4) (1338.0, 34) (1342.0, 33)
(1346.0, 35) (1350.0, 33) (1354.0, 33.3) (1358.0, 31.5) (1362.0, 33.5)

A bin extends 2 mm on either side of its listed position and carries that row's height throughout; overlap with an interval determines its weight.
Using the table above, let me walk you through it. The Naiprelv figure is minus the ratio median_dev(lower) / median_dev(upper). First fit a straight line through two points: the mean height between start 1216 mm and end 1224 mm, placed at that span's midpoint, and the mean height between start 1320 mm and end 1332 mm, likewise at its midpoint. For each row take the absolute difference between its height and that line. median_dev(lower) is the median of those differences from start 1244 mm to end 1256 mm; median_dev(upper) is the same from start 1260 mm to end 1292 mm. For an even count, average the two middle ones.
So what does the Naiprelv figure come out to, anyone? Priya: -1.0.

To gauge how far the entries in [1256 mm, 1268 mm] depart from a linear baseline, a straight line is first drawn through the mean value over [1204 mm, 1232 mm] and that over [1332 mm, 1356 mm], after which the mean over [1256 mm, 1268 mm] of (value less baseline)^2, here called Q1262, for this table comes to 1.7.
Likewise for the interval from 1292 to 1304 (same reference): 5.6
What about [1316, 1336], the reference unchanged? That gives 3.2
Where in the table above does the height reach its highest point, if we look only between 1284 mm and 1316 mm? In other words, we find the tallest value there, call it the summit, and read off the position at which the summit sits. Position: 1314.0 mm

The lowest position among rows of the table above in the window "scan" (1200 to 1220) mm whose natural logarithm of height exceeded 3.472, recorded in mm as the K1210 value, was 1202.0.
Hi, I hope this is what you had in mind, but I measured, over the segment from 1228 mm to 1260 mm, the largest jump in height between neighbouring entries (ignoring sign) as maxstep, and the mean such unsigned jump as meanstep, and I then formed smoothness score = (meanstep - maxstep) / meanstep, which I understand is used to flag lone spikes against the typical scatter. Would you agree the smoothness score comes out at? -1.1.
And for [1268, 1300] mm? -1.2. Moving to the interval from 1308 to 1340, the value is -1.0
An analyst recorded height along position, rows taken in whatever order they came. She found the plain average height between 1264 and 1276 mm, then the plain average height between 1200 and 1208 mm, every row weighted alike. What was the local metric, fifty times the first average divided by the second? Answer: 44.0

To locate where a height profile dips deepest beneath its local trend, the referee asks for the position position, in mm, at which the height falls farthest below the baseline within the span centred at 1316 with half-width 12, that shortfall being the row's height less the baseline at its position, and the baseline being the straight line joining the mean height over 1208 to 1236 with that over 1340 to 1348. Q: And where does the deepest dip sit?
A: 1310.0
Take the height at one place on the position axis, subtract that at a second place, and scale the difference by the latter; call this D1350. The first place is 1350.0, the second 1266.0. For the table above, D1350 0.00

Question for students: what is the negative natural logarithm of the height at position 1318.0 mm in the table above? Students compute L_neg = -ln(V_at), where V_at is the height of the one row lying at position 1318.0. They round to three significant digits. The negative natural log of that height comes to -3.46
